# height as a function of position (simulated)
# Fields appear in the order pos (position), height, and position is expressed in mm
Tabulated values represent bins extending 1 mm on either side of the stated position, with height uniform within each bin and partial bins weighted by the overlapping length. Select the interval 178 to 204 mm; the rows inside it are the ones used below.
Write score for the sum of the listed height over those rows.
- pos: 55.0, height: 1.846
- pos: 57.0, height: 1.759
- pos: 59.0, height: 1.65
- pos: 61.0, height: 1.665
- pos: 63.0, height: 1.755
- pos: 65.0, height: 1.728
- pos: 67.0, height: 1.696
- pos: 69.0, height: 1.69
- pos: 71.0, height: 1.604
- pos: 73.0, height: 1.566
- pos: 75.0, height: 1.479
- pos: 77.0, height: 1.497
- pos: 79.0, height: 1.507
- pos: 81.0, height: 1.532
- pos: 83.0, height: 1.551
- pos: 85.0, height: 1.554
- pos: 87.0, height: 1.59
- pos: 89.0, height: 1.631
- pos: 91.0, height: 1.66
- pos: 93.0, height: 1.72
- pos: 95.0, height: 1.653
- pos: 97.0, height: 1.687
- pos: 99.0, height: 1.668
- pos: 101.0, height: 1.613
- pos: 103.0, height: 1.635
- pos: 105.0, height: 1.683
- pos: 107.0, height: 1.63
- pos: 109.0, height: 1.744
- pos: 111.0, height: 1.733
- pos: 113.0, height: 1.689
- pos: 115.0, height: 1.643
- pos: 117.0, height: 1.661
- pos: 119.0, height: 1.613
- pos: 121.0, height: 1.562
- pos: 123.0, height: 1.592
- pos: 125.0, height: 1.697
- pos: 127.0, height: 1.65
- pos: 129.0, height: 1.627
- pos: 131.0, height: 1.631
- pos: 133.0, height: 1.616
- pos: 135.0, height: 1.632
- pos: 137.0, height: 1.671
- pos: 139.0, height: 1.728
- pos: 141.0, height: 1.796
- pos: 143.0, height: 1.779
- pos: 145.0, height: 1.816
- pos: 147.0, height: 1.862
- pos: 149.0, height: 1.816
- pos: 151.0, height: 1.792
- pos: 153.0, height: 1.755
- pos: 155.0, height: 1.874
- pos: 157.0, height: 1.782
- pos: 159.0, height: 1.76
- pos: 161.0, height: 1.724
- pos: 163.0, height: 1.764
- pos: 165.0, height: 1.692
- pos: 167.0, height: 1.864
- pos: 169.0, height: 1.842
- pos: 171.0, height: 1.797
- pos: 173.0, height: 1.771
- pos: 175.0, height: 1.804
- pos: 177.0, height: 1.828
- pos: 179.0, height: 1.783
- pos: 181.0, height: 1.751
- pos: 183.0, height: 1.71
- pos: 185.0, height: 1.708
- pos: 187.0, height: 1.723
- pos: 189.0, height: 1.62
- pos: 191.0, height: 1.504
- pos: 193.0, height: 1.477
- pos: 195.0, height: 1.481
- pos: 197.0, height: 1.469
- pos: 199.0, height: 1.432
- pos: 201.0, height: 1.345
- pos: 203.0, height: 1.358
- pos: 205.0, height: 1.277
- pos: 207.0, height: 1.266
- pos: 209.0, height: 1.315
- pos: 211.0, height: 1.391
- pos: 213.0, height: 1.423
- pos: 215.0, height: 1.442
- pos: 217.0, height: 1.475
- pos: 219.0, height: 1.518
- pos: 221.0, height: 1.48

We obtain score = 20.4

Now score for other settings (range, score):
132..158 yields 22.9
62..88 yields 20.7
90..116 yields 21.8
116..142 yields 21.5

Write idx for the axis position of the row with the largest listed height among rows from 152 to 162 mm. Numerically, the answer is 155.0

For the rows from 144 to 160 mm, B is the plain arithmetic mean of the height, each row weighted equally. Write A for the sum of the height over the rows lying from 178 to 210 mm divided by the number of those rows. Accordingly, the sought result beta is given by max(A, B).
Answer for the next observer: 1.81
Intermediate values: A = 1.51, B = 1.81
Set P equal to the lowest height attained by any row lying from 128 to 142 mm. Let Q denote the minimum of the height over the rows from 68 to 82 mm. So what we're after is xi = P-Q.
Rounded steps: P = 1.616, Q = 1.479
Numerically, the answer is 0.14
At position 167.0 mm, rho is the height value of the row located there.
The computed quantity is 1.864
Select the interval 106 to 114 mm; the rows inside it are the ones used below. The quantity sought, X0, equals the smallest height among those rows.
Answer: 1.63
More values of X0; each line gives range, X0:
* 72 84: 1.479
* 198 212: 1.266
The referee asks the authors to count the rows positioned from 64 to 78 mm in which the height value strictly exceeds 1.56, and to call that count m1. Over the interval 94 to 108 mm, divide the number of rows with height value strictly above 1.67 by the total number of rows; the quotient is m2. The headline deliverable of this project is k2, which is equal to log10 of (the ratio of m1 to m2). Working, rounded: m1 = 5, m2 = 0.3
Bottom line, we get 1.24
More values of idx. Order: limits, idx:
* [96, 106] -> 97.0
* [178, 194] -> 179.0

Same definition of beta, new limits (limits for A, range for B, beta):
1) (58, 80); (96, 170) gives 1.71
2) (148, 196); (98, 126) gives 1.73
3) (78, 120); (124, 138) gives 1.65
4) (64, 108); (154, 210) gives 1.63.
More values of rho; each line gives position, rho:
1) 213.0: 1.423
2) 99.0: 1.668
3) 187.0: 1.723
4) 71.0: 1.604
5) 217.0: 1.475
